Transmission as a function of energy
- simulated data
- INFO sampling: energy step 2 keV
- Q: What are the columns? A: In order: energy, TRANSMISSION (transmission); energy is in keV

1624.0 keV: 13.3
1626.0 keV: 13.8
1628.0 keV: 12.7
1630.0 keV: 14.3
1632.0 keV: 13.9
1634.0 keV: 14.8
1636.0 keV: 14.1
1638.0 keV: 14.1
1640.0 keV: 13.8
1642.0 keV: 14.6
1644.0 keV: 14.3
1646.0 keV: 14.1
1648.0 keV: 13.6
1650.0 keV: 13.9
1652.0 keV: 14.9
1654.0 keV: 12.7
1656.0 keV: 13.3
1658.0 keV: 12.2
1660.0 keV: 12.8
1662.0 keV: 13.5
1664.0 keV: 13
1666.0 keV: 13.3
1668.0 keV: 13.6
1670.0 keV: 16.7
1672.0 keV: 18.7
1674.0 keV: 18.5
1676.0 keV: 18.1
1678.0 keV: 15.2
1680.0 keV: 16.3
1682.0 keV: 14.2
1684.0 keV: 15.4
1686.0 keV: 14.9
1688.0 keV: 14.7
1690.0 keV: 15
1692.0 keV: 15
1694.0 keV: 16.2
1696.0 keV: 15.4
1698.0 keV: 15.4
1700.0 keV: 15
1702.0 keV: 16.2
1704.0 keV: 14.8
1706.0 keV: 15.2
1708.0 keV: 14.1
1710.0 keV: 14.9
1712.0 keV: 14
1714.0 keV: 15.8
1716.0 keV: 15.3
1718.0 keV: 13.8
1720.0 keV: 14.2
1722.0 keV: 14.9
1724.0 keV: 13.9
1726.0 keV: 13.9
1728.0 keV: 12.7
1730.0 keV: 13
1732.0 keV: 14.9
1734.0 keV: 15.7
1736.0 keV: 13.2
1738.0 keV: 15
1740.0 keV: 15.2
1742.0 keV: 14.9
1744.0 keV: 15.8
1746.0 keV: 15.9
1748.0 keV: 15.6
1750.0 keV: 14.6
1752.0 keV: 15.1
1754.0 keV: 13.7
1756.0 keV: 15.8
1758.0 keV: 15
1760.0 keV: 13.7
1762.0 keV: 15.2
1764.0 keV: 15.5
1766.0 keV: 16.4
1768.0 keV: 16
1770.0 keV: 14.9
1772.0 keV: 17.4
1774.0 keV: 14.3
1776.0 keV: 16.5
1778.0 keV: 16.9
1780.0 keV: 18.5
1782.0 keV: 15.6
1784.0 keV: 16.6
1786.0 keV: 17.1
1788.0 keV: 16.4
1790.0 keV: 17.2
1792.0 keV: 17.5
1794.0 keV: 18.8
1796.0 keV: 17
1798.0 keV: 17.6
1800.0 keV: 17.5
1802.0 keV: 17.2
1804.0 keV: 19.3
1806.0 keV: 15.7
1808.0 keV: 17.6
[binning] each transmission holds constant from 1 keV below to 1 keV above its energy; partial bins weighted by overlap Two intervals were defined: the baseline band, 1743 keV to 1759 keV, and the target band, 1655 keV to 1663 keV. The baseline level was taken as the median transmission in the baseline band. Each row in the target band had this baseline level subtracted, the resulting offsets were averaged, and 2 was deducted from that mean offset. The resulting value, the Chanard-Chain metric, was -4.4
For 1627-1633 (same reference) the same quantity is -3.7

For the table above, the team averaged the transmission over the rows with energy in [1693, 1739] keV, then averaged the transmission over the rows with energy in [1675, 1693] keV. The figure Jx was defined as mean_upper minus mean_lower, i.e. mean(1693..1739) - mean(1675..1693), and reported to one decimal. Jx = -0.7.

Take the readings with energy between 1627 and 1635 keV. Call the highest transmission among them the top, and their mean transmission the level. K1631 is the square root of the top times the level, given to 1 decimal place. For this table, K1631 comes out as 14.4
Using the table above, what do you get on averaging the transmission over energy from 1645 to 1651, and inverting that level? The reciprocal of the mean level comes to 0.0721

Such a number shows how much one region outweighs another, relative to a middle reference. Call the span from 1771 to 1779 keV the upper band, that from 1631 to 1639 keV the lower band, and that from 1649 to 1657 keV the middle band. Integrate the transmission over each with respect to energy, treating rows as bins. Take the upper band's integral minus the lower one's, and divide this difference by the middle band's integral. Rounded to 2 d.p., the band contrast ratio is 0.15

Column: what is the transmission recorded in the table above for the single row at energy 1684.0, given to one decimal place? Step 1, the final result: 15.4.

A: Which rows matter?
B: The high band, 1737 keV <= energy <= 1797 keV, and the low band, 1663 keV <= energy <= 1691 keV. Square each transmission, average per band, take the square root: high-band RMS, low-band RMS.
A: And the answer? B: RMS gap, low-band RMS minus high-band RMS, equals -0.3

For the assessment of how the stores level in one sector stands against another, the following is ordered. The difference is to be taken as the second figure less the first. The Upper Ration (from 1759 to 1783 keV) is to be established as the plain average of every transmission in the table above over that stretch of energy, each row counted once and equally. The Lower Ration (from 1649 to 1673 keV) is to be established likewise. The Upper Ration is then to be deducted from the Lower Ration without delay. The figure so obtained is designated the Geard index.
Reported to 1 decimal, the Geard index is -1.9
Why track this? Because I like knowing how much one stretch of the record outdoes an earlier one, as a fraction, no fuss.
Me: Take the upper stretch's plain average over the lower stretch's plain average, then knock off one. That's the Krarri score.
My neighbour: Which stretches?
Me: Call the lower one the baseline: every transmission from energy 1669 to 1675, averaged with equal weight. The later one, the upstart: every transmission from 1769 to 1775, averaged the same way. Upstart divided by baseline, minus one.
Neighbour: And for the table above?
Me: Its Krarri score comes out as -0.14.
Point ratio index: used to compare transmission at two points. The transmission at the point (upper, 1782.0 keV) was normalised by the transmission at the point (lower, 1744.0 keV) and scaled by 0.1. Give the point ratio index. 0.099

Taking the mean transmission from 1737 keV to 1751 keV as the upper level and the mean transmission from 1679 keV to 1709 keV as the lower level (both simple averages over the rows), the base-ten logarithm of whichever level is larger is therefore 1.18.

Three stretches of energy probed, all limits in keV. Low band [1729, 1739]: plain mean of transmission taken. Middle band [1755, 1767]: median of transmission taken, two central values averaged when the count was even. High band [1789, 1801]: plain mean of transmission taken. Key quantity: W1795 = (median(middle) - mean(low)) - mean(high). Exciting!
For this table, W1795 -16.6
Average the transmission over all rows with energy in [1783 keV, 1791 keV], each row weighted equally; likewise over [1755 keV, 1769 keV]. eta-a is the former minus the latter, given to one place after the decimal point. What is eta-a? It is 1.5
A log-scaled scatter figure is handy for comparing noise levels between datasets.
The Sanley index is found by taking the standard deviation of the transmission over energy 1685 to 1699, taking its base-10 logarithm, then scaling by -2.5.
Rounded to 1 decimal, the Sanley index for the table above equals 0.8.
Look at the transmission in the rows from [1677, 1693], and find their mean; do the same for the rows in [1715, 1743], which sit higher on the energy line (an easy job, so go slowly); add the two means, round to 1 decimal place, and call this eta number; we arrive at 29.4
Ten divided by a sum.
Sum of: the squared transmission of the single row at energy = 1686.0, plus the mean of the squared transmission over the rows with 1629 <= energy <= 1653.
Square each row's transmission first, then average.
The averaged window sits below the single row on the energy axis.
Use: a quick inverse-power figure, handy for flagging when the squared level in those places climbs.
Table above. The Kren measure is 0.0236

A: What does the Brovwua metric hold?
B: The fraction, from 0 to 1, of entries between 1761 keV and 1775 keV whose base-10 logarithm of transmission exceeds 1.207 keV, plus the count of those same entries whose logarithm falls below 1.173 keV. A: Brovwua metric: 1.3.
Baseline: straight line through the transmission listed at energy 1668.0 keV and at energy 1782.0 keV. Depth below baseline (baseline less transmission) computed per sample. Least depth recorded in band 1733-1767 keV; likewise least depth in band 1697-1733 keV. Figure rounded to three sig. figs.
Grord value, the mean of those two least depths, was -1.54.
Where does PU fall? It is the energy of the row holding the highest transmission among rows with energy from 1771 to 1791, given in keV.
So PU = 1780.0 keV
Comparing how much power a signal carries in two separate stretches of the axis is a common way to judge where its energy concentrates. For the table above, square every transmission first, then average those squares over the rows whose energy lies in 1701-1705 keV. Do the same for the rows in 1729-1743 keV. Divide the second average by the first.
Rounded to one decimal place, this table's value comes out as 0.9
